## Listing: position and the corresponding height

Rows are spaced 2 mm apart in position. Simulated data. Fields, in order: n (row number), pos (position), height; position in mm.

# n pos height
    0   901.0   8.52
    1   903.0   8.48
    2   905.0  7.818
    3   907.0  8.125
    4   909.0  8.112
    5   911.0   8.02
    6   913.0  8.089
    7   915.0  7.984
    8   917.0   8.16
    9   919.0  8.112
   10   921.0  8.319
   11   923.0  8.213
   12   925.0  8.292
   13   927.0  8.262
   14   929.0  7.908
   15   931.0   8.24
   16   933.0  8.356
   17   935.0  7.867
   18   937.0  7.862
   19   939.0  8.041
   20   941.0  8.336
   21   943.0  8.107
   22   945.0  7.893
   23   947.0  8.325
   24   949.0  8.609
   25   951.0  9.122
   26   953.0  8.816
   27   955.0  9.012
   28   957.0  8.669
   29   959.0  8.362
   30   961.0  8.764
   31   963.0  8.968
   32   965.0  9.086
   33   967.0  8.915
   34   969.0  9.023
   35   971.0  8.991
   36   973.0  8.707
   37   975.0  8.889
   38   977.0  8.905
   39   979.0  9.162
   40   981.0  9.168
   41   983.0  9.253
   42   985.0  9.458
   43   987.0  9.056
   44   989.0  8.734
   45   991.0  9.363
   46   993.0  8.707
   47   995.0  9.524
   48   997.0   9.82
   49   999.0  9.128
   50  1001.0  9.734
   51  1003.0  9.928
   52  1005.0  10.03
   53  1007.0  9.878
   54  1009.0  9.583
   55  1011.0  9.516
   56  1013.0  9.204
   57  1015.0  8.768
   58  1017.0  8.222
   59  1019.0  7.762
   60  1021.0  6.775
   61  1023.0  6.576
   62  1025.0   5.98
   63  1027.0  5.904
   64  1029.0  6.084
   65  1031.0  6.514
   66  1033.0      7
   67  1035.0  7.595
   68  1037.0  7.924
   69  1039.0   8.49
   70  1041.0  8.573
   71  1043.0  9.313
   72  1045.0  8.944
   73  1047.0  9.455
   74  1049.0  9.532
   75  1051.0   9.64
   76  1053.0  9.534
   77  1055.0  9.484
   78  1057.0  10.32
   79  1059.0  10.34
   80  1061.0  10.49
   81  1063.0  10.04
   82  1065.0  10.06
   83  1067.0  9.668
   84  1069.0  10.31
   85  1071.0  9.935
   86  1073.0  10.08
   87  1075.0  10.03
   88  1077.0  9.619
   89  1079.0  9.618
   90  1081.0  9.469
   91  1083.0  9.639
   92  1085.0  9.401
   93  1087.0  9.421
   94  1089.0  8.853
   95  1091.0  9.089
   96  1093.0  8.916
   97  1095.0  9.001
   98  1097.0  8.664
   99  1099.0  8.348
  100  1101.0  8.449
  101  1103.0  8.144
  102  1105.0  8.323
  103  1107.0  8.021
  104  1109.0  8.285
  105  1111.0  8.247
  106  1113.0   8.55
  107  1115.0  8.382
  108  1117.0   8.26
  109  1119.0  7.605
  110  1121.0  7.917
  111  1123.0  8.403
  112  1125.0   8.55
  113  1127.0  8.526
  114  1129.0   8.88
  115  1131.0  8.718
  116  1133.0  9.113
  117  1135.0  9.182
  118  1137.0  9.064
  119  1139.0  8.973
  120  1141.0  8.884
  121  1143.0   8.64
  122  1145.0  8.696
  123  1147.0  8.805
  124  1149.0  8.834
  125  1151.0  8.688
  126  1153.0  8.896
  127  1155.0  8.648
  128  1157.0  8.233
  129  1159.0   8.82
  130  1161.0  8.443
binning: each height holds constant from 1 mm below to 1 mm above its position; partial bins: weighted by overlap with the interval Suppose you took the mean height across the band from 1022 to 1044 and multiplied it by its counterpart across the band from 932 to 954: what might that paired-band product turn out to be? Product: 60.4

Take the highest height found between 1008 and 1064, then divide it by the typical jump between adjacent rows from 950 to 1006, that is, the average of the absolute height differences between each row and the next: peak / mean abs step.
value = 36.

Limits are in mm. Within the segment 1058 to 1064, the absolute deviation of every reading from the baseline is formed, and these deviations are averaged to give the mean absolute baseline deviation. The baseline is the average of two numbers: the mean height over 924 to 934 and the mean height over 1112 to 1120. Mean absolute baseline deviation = 2.1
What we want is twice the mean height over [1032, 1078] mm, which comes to 18.82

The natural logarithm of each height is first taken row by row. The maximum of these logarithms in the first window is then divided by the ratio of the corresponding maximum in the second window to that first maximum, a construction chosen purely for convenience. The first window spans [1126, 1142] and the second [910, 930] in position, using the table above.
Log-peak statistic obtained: 2.32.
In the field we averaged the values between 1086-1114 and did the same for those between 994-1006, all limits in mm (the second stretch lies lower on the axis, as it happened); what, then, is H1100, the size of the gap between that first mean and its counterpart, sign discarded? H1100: 1.1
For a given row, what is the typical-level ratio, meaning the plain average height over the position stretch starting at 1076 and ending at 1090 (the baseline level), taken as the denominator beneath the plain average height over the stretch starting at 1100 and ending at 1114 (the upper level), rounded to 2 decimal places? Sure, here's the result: 0.88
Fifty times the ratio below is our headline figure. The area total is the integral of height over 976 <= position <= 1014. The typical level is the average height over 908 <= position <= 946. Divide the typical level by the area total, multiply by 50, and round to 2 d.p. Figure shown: 1.14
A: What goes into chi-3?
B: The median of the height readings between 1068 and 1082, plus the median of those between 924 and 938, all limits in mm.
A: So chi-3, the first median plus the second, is 18.2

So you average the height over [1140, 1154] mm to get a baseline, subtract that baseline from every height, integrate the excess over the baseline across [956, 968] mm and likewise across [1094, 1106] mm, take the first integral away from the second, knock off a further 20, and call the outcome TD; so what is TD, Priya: -24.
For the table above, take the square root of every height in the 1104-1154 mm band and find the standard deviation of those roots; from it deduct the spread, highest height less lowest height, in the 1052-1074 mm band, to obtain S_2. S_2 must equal -0.94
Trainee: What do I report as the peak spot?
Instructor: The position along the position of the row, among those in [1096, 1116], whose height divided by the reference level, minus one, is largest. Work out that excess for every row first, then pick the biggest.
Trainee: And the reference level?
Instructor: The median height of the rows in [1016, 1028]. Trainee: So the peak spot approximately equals 1097.0 mm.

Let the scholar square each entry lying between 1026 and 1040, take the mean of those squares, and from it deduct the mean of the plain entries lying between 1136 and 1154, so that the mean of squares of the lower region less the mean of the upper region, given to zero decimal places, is 42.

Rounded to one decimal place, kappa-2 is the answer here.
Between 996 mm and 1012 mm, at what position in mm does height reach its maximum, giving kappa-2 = 1005.0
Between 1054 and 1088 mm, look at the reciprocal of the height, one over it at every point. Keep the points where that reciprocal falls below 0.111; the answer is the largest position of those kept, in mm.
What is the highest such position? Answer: 1087.0 mm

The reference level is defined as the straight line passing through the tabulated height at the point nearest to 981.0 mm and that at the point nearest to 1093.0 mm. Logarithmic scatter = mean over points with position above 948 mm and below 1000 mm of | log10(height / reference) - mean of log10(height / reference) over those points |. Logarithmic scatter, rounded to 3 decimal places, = 0.012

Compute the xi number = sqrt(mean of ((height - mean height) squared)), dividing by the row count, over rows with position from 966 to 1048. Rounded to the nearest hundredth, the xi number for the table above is 1.14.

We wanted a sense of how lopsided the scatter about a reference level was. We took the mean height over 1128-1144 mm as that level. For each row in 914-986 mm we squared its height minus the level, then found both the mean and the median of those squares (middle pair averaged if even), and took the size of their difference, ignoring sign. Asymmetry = 0.0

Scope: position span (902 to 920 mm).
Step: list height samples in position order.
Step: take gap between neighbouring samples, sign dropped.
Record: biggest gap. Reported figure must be 0.66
